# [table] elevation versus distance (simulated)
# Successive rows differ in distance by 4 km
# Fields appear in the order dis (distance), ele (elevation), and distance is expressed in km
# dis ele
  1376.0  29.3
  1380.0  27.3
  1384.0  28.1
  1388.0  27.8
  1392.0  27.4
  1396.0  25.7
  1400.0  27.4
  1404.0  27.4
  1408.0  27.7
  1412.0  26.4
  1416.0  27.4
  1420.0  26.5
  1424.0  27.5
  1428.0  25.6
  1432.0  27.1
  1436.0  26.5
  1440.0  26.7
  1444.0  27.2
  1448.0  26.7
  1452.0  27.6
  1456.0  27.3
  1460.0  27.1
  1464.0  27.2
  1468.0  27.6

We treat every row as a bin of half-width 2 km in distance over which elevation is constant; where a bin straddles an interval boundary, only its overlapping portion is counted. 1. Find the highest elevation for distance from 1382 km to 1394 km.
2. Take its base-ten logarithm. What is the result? 1.45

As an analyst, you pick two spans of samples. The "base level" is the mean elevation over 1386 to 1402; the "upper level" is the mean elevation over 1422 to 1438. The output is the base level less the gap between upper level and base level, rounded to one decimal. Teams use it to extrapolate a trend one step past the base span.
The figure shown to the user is 27.5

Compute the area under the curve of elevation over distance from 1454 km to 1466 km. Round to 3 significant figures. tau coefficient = 326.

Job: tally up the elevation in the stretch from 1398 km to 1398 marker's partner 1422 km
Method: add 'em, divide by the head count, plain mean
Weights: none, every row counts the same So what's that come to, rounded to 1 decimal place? 27.1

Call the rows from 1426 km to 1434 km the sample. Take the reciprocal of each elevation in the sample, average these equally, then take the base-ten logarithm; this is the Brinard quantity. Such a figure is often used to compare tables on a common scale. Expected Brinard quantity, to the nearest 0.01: -1.42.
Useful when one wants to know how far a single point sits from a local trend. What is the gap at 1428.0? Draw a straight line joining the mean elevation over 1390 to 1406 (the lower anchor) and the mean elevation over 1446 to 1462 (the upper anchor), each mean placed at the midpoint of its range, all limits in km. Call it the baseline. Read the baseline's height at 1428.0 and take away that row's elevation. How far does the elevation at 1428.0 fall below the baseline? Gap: 1.5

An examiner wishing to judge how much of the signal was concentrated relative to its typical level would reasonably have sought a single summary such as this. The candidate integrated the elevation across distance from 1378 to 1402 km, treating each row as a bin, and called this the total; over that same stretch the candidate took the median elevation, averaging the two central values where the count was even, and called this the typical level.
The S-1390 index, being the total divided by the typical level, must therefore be 23.9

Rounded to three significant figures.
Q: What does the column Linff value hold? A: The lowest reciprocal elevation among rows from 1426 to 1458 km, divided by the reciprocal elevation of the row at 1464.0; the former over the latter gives 0.986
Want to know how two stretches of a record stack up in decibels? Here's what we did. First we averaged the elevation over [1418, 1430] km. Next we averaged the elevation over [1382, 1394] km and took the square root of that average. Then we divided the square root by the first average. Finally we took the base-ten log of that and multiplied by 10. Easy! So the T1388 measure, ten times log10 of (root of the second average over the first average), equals -7.02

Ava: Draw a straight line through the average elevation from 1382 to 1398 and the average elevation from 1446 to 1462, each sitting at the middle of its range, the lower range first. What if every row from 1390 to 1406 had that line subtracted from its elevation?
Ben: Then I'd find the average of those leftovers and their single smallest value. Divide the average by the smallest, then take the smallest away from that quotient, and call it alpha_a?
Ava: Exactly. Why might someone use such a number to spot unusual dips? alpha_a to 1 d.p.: 1.7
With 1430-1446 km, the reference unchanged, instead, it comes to 1.2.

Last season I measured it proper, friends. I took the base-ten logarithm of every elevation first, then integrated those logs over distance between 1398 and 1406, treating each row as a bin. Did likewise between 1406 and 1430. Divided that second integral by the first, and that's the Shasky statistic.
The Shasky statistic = 3.0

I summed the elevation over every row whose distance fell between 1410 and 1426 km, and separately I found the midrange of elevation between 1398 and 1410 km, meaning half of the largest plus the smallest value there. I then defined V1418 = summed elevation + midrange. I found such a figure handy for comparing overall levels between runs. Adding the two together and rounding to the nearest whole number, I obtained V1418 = 135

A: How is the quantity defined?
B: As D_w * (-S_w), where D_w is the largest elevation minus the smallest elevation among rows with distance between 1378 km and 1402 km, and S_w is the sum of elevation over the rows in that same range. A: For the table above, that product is -393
